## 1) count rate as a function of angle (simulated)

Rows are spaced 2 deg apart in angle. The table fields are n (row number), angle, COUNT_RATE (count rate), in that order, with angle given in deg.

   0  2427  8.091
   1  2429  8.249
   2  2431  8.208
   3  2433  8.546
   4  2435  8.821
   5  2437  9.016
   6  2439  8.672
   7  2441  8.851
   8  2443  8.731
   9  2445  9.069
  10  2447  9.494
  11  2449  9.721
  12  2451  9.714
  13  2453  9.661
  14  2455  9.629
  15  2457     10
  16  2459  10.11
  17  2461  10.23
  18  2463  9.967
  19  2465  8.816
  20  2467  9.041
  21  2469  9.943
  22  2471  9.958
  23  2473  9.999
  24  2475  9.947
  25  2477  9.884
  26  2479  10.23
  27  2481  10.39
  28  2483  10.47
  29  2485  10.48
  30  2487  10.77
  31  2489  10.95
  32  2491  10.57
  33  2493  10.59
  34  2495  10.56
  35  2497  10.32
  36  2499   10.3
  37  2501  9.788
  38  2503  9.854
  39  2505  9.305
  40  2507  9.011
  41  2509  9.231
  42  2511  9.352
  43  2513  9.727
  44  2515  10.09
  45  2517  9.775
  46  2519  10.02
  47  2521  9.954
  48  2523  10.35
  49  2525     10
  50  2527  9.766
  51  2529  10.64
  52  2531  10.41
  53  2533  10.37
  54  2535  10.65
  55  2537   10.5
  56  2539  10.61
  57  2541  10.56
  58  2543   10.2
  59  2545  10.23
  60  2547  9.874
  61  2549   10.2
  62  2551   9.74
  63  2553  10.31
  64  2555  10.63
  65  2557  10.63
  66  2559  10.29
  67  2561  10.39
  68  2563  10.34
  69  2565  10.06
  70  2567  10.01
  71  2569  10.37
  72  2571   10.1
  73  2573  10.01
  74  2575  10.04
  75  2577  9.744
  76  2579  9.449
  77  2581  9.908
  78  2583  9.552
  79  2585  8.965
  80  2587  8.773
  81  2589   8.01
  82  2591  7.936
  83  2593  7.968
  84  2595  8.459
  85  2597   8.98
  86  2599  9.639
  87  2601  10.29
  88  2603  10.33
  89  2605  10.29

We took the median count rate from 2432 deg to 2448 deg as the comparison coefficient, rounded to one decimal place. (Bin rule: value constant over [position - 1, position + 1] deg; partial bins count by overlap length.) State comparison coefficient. 8.8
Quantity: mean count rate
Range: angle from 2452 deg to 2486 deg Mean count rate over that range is 9.9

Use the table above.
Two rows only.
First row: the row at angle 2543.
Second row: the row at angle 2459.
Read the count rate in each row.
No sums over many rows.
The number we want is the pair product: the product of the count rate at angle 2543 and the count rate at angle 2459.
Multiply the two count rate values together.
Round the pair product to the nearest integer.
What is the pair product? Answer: 103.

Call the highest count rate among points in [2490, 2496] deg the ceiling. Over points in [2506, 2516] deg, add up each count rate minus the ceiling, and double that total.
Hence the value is -11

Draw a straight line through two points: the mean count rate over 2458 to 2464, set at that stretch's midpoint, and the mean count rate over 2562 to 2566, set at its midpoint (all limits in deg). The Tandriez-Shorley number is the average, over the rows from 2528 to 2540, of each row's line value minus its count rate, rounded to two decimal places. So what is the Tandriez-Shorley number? -0.36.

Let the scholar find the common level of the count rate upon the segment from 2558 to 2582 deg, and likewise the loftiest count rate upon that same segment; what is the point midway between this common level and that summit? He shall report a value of 10.2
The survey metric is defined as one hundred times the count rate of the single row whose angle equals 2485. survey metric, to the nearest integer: 1048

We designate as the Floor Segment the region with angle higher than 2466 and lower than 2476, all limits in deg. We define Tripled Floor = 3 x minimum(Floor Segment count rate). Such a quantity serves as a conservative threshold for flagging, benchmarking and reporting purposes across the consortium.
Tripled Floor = 27.1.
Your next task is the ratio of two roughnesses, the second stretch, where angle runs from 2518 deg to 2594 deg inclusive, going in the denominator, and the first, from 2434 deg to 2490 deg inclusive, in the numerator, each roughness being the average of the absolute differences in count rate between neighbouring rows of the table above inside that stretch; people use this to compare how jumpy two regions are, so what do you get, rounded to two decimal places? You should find 0.88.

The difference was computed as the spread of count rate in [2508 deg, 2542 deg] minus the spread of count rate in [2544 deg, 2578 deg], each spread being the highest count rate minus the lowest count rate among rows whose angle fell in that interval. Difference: 0.53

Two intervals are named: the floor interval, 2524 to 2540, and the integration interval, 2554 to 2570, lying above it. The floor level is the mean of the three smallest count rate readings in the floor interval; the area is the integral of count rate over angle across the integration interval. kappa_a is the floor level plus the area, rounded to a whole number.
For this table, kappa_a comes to 175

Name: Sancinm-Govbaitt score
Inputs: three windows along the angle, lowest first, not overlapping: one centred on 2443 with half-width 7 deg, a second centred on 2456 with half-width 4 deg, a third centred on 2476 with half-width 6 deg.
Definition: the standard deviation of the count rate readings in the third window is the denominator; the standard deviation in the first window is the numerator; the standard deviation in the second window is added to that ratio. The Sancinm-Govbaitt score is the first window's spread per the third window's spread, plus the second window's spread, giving 2.23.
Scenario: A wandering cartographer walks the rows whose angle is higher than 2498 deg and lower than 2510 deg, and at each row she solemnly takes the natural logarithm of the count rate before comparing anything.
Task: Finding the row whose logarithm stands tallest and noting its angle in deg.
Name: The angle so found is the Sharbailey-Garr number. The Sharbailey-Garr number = 2499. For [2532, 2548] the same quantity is 2535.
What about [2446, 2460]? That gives 2459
